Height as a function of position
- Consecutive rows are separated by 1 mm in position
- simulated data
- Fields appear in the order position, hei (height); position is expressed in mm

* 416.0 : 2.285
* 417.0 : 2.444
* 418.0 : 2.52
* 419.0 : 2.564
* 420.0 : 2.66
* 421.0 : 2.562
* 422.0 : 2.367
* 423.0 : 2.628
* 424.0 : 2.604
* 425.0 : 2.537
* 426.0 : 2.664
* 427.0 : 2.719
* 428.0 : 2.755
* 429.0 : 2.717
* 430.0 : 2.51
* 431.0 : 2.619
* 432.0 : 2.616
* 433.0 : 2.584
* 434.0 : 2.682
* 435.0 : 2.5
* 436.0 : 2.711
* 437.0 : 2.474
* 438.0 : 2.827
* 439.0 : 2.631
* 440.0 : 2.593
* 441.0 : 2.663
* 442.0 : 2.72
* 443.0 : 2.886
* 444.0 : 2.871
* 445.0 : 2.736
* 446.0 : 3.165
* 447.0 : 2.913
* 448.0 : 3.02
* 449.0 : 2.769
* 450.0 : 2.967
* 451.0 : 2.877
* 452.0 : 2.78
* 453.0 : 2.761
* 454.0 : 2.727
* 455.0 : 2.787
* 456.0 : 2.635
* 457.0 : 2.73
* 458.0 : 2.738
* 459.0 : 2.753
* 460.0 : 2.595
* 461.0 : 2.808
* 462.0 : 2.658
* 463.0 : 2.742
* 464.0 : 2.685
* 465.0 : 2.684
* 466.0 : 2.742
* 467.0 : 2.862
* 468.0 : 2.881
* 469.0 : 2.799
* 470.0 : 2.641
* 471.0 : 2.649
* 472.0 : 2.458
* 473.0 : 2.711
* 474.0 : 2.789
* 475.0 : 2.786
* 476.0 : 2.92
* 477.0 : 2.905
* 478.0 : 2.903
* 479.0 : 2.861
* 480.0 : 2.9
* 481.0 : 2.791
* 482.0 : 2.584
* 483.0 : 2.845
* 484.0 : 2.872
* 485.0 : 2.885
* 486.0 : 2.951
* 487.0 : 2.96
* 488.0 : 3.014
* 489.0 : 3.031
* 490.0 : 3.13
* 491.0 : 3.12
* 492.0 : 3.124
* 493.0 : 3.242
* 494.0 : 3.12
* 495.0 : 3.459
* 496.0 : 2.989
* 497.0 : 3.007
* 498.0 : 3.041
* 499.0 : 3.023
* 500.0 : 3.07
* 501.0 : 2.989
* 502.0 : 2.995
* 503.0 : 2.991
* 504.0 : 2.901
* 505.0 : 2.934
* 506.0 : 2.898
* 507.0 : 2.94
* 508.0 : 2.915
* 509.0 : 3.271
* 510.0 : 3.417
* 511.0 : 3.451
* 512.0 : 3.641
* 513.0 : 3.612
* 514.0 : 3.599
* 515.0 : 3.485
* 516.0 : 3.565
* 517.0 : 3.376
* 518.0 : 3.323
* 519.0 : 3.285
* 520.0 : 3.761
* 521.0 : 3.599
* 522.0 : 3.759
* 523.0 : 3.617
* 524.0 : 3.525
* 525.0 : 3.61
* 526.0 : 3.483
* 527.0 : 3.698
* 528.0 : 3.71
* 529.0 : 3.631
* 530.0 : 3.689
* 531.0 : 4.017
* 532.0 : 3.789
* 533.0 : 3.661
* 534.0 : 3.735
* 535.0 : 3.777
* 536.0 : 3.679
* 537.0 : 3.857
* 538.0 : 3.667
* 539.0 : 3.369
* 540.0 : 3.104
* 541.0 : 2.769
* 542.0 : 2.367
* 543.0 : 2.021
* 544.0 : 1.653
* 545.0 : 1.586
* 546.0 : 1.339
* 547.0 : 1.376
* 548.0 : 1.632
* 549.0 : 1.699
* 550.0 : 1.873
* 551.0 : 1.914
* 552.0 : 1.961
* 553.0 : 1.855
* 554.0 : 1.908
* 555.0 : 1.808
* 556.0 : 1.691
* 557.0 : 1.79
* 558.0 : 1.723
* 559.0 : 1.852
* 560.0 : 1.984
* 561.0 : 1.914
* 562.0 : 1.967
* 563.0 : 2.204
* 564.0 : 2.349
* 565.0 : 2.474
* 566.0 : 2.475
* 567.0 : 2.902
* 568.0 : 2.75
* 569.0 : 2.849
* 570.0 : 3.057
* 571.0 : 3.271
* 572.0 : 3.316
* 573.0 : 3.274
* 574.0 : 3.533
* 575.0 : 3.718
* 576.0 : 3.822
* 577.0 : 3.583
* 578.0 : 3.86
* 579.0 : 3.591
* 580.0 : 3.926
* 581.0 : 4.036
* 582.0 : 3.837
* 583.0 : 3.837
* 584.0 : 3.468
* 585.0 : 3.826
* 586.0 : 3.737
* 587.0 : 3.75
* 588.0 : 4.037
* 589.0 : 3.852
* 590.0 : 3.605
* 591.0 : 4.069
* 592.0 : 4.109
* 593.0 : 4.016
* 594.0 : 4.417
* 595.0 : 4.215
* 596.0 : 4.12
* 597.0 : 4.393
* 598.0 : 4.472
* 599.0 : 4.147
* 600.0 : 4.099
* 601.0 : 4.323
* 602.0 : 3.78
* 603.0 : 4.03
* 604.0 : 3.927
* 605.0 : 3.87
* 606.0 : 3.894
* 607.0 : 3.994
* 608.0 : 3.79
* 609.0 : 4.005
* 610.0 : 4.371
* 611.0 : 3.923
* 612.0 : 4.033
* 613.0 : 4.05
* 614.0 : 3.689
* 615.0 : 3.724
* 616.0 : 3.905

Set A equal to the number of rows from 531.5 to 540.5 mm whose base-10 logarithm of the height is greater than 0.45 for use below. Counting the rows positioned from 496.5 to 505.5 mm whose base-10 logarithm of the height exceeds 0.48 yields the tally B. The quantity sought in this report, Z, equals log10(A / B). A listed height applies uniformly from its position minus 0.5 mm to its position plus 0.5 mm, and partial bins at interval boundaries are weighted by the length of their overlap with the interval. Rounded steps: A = 9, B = 3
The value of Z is 0.48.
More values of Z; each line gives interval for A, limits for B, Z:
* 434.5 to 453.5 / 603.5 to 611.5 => 0.00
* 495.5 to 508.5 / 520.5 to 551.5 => -0.19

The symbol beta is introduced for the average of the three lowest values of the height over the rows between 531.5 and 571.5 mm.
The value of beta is 1.43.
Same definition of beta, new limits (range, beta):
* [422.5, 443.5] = 2.49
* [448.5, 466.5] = 2.63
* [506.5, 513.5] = 3.04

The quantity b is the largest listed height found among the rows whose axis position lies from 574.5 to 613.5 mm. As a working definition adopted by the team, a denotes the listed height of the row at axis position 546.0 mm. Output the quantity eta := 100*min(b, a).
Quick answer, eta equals 134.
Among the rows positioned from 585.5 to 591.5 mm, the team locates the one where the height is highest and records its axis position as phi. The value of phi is 591.0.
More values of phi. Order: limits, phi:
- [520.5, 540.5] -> 531.0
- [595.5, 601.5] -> 598.0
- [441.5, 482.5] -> 446.0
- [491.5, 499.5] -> 495.0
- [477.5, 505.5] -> 495.0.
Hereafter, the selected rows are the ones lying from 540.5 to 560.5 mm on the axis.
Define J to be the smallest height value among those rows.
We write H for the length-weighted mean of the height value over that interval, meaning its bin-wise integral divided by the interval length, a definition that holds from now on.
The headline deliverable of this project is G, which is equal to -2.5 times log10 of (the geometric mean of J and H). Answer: -0.49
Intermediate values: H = 1.8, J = 1.339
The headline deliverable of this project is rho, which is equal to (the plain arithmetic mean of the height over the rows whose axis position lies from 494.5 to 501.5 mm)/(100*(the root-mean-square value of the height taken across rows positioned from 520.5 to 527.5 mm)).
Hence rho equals 0.009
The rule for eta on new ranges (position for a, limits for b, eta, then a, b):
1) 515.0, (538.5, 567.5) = 337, 3.485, 3.369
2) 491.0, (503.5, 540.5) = 312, 3.12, 4.017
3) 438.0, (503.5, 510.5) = 283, 2.827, 3.417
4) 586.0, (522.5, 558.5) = 374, 3.737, 4.017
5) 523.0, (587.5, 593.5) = 362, 3.617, 4.109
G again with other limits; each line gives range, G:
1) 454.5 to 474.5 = -1.03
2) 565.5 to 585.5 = -1.16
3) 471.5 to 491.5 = -1.06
